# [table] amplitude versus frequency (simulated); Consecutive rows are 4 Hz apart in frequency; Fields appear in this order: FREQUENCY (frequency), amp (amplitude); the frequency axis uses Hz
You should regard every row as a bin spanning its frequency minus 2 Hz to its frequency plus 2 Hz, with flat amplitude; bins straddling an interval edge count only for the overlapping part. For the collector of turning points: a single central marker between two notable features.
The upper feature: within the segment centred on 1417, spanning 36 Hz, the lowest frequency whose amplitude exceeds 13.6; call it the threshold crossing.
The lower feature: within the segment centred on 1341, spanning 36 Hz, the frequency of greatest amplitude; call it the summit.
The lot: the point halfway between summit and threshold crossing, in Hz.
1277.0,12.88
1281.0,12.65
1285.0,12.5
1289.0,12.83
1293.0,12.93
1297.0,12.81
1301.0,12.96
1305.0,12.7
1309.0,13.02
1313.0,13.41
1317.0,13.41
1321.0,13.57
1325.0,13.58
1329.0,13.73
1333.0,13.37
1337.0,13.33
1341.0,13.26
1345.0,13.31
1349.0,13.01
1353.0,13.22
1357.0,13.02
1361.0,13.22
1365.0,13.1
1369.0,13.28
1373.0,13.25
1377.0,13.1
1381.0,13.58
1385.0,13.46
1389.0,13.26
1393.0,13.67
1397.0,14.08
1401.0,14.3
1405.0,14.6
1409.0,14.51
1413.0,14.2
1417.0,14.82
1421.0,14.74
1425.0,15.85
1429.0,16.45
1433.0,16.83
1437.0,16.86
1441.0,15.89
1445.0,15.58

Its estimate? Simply 1365 Hz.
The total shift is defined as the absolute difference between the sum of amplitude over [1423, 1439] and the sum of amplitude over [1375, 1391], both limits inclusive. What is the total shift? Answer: 13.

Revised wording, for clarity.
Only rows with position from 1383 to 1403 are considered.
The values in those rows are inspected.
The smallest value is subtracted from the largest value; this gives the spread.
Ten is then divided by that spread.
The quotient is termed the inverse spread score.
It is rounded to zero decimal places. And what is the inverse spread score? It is 10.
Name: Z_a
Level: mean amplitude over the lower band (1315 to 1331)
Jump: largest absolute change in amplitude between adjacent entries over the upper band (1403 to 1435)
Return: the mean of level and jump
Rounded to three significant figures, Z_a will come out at 7.34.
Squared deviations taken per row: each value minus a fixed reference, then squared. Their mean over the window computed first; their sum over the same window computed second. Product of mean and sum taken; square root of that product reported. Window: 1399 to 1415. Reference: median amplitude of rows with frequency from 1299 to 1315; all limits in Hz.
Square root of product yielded 4.0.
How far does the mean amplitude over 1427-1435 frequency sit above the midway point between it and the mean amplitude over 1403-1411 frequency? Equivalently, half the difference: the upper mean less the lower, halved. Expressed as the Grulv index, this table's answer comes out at 1.04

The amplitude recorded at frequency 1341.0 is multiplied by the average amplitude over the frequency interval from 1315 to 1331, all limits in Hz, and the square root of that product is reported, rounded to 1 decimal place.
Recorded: 13.4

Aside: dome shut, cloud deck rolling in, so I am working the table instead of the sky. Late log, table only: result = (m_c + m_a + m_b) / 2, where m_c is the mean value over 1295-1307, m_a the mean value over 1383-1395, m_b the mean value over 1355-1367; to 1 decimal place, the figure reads 19.7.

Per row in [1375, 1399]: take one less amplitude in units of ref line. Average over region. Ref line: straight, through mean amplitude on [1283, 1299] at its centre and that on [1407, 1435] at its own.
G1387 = 0.08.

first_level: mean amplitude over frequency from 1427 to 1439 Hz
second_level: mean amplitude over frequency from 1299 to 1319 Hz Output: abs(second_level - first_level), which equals 3.6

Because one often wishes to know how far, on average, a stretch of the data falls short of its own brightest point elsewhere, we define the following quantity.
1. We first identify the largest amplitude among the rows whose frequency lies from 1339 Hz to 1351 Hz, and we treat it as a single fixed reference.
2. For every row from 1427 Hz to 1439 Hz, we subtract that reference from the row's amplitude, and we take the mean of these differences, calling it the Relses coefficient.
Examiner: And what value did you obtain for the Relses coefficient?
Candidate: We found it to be 3.4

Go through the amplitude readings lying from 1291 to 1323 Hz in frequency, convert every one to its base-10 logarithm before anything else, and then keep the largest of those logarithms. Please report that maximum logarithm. 1.13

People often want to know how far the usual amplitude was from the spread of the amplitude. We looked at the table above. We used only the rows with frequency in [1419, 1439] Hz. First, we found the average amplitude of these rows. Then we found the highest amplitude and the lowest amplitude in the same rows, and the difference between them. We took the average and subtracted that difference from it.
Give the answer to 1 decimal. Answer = 14.0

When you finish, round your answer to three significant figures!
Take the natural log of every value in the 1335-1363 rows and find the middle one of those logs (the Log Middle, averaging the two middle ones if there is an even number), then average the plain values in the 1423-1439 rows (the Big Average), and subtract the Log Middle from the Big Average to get 13.9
